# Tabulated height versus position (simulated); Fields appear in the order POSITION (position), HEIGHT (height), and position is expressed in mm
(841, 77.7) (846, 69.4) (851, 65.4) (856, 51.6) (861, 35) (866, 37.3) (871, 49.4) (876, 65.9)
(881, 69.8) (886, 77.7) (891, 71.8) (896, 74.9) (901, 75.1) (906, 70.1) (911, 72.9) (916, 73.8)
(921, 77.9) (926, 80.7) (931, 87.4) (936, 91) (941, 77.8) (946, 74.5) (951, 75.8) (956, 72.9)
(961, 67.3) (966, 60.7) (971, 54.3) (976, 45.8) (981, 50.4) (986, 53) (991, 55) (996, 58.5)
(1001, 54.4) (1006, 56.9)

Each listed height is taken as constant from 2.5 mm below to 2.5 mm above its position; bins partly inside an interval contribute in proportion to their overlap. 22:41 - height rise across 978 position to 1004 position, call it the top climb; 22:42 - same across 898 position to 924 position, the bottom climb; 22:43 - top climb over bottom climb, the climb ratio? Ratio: 1.4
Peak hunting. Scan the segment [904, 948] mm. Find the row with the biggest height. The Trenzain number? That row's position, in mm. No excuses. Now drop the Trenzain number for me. 936 mm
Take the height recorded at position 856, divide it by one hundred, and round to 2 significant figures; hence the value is 0.52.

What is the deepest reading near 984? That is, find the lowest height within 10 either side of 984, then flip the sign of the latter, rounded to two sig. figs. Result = -46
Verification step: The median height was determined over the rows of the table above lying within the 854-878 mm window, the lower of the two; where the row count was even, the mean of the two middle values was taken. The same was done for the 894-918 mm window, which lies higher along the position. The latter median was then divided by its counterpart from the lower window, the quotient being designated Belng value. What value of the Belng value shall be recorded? 1.5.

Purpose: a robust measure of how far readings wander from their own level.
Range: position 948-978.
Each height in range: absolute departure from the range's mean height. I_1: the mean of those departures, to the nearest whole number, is 9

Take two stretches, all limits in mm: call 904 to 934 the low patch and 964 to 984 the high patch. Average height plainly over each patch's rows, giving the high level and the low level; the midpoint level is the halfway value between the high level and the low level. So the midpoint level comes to 65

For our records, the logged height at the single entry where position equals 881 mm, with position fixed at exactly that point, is 69.8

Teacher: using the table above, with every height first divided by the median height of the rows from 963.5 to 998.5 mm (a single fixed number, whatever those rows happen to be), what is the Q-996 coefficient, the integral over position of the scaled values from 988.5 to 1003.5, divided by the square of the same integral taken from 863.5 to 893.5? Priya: 0.013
